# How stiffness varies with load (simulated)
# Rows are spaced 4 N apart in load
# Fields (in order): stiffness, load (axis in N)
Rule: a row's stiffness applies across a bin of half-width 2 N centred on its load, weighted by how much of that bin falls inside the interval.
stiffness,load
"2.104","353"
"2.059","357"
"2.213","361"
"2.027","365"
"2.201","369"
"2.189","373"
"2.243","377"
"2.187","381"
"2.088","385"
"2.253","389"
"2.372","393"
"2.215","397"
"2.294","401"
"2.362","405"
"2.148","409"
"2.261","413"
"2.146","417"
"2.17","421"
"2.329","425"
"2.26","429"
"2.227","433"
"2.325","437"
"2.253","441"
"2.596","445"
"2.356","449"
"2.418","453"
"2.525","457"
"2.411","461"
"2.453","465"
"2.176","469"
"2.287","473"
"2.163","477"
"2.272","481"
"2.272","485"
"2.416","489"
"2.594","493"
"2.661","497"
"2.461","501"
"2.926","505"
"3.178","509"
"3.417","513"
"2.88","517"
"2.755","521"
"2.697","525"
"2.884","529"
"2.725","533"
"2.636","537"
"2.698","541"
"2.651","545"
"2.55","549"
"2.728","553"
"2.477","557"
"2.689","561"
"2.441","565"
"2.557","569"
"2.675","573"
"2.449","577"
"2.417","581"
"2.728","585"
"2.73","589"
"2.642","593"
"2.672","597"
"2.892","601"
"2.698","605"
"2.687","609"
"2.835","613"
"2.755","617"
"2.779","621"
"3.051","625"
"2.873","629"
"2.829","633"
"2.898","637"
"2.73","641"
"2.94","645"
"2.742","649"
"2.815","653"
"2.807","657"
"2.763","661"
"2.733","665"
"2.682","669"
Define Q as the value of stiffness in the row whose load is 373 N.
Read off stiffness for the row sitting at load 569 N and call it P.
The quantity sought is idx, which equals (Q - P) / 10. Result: -0.037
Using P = 2.557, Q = 2.189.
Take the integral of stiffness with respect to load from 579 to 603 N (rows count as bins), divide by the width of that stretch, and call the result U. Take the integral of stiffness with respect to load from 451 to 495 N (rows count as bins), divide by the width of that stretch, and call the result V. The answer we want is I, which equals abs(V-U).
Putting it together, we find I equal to 0.3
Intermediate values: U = 2.7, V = 2.36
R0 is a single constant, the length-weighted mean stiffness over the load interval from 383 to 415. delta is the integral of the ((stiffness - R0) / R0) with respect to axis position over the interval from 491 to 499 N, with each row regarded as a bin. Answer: 1.3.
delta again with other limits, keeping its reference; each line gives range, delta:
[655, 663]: 1.9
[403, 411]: 0.0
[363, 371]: -0.5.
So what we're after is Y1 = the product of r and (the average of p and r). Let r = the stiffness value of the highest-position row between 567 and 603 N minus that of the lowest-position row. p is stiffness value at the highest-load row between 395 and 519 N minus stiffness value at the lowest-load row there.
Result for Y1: 0.17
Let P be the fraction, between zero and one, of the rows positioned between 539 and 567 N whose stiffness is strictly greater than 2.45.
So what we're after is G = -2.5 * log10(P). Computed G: 0.2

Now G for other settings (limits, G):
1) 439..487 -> 1.5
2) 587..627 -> 0.0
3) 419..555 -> 0.6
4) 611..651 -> 0.0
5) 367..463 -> 2.7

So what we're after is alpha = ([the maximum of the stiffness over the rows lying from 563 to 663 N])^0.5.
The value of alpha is 1.75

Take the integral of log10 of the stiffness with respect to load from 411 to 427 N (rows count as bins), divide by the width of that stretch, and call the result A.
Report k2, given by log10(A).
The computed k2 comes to -0.46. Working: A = 0.35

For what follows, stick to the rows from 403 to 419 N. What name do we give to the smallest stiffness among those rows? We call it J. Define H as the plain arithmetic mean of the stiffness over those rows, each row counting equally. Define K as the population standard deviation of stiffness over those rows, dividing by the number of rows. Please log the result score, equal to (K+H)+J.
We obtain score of 4.5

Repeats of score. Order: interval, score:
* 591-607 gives 5.5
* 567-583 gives 5.0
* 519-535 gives 5.5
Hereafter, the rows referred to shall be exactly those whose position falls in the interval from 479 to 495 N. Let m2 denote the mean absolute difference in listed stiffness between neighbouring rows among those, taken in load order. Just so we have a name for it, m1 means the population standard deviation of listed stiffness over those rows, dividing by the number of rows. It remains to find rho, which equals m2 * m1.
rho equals 0.0142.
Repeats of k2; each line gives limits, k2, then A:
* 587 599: -0.37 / 0.43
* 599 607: -0.35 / 0.45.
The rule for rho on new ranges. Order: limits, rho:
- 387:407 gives 0.0064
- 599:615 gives 0.0103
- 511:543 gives 0.0407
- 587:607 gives 0.0116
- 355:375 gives 0.0103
